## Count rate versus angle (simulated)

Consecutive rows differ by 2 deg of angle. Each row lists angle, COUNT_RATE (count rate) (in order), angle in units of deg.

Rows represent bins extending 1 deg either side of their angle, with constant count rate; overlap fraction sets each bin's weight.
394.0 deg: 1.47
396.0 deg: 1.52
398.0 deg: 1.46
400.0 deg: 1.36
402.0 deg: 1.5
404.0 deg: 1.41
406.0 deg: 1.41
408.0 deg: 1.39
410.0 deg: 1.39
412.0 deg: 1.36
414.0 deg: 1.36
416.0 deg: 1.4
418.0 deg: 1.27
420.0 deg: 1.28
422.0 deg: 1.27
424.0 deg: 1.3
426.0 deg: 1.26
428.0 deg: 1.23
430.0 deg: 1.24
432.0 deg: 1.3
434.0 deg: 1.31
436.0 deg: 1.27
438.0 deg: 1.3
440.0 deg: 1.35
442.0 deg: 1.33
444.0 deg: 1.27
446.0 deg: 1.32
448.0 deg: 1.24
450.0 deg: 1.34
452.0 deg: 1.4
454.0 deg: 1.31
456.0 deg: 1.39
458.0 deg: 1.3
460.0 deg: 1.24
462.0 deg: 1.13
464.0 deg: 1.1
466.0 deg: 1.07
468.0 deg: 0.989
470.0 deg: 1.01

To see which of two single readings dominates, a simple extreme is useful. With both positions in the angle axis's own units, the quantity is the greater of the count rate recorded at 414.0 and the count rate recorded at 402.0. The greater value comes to 1.50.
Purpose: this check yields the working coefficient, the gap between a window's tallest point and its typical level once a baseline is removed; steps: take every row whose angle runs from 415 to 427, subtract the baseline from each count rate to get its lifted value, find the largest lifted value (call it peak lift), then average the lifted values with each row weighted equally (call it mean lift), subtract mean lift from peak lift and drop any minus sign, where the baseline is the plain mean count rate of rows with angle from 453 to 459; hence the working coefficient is 0.10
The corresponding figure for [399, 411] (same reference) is 0.09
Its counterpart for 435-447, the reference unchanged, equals 0.04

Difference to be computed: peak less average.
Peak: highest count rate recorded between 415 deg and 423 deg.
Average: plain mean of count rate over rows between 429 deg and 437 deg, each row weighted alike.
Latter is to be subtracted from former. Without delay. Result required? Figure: 0.12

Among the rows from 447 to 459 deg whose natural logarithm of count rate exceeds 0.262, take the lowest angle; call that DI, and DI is 450.0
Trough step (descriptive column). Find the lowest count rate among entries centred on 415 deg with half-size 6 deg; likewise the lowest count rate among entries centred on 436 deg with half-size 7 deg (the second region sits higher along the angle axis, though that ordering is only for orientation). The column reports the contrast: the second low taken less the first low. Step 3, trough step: -0.030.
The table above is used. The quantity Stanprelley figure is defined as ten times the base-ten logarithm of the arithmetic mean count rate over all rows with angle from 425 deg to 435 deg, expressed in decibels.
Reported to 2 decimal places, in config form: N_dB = 1.03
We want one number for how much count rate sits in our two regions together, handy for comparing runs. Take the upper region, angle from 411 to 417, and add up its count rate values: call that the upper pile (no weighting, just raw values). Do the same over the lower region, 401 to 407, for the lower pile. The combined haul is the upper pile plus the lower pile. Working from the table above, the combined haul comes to 8.4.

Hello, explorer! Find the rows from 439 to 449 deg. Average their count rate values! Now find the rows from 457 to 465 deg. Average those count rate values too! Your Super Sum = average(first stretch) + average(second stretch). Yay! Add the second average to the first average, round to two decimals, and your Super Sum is 2.49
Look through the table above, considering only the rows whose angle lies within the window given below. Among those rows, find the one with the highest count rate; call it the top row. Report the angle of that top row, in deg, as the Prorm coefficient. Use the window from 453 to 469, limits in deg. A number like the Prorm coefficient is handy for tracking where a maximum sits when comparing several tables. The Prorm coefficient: 456.0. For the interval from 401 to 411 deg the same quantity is 402.0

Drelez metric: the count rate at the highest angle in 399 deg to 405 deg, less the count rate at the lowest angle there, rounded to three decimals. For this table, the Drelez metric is 0.050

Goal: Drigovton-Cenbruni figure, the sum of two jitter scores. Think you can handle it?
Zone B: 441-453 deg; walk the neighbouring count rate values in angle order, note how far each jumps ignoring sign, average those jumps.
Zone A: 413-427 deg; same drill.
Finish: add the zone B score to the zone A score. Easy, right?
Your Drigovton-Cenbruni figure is 0.113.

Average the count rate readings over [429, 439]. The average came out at 1.28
